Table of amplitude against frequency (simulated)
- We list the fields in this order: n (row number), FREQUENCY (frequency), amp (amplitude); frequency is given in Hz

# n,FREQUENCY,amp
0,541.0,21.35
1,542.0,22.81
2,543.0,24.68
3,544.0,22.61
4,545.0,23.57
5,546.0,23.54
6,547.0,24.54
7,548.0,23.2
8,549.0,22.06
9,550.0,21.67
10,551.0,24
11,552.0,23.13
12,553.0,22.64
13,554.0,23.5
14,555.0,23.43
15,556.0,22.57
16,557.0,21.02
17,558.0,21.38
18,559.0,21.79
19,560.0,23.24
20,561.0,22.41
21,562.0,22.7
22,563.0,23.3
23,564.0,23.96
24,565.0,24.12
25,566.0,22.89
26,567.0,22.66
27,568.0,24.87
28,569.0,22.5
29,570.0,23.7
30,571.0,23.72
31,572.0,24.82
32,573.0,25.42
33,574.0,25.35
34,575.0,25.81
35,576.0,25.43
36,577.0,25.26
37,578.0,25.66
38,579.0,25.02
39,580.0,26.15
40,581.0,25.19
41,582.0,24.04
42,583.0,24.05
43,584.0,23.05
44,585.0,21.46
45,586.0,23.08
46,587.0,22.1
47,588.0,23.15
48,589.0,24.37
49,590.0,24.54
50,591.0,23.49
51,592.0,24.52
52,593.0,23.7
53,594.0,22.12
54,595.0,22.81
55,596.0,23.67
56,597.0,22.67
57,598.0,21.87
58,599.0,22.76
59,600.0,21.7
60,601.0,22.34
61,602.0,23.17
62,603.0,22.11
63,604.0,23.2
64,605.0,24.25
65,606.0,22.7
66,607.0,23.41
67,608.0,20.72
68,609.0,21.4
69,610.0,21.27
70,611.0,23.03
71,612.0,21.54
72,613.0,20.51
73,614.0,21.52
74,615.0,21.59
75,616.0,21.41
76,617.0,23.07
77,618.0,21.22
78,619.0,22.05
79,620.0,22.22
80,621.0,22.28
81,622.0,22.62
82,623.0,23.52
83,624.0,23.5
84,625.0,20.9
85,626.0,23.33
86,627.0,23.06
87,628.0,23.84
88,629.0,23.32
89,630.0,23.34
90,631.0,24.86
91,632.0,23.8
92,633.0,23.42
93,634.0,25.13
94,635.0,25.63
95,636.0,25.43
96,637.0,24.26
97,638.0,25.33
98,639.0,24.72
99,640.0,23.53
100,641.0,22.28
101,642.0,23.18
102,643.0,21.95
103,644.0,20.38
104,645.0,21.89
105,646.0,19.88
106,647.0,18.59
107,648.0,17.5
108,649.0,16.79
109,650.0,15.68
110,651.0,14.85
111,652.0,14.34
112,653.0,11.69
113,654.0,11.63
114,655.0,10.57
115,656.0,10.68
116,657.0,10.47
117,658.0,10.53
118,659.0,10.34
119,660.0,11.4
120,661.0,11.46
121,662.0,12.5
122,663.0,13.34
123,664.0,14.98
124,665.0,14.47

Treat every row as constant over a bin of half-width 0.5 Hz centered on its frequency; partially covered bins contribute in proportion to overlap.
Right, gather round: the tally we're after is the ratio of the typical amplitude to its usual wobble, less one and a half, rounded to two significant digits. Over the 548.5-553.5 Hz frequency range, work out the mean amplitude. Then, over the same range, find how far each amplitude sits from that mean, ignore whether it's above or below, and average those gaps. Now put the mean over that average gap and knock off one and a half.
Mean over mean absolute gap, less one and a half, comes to 31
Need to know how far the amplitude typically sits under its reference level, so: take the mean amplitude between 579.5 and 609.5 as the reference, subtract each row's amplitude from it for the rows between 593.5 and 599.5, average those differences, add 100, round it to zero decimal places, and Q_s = 100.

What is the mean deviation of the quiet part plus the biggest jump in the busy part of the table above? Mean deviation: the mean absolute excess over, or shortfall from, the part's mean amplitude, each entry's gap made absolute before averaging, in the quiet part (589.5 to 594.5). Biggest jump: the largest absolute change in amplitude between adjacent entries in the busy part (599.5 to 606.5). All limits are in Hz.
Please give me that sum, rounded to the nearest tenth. 2.2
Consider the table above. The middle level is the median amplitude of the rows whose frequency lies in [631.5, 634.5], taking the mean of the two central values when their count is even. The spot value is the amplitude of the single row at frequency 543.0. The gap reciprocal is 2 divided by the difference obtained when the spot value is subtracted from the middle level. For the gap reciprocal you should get -2.3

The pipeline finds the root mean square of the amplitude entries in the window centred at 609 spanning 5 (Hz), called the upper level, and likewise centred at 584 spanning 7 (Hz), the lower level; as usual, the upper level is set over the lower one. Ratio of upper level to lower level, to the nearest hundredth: 0.94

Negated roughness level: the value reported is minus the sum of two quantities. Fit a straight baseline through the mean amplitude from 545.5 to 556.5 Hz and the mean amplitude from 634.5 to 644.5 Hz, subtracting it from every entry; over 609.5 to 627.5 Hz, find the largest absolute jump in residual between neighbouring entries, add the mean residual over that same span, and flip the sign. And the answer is -1.2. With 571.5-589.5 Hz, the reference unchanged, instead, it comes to -2.7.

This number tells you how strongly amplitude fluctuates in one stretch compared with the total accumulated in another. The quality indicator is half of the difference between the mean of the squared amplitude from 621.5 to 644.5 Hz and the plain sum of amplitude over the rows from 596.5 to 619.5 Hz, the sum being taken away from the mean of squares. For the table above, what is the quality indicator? 23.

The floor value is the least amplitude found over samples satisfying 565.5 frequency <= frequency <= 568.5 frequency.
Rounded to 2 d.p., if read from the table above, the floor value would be 22.66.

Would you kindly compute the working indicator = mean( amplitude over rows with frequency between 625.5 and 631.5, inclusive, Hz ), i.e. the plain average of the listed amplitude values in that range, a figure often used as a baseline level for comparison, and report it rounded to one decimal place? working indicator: 23.6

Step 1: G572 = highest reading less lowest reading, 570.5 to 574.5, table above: 1.7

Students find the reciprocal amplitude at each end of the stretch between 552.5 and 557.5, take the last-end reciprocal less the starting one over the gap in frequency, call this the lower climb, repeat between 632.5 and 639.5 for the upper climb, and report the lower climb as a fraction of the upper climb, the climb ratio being -2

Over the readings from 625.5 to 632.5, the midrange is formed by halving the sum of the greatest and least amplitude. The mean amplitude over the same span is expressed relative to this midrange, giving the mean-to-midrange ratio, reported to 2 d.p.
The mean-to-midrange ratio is 0.99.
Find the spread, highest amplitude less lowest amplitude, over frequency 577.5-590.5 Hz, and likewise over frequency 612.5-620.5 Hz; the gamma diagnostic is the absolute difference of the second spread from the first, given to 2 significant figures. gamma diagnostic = 2.1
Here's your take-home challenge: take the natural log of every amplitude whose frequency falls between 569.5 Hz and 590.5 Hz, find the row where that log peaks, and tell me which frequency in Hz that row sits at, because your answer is 580.0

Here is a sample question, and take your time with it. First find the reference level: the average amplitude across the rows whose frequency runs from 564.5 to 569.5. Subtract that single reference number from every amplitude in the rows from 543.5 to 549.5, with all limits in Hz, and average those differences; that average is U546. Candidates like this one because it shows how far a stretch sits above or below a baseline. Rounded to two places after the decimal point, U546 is -0.15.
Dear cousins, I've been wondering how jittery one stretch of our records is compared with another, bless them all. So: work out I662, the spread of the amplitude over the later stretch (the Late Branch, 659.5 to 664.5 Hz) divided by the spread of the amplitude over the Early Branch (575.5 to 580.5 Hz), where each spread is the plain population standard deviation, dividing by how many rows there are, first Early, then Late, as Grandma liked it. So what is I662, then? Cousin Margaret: 3.5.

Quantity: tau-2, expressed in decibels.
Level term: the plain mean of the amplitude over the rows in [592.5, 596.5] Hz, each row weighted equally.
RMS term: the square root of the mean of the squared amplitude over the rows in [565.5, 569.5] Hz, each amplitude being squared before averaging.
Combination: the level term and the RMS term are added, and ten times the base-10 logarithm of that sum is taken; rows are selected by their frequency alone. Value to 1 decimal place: 16.7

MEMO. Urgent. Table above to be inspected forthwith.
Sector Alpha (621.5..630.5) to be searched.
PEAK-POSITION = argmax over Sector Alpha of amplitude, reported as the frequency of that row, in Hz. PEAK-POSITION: 628.0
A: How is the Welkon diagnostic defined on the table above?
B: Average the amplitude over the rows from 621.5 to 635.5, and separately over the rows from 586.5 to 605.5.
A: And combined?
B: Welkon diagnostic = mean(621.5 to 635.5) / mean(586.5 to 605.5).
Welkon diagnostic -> 1.022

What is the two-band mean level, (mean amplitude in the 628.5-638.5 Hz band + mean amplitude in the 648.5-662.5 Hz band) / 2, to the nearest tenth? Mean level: 18.4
